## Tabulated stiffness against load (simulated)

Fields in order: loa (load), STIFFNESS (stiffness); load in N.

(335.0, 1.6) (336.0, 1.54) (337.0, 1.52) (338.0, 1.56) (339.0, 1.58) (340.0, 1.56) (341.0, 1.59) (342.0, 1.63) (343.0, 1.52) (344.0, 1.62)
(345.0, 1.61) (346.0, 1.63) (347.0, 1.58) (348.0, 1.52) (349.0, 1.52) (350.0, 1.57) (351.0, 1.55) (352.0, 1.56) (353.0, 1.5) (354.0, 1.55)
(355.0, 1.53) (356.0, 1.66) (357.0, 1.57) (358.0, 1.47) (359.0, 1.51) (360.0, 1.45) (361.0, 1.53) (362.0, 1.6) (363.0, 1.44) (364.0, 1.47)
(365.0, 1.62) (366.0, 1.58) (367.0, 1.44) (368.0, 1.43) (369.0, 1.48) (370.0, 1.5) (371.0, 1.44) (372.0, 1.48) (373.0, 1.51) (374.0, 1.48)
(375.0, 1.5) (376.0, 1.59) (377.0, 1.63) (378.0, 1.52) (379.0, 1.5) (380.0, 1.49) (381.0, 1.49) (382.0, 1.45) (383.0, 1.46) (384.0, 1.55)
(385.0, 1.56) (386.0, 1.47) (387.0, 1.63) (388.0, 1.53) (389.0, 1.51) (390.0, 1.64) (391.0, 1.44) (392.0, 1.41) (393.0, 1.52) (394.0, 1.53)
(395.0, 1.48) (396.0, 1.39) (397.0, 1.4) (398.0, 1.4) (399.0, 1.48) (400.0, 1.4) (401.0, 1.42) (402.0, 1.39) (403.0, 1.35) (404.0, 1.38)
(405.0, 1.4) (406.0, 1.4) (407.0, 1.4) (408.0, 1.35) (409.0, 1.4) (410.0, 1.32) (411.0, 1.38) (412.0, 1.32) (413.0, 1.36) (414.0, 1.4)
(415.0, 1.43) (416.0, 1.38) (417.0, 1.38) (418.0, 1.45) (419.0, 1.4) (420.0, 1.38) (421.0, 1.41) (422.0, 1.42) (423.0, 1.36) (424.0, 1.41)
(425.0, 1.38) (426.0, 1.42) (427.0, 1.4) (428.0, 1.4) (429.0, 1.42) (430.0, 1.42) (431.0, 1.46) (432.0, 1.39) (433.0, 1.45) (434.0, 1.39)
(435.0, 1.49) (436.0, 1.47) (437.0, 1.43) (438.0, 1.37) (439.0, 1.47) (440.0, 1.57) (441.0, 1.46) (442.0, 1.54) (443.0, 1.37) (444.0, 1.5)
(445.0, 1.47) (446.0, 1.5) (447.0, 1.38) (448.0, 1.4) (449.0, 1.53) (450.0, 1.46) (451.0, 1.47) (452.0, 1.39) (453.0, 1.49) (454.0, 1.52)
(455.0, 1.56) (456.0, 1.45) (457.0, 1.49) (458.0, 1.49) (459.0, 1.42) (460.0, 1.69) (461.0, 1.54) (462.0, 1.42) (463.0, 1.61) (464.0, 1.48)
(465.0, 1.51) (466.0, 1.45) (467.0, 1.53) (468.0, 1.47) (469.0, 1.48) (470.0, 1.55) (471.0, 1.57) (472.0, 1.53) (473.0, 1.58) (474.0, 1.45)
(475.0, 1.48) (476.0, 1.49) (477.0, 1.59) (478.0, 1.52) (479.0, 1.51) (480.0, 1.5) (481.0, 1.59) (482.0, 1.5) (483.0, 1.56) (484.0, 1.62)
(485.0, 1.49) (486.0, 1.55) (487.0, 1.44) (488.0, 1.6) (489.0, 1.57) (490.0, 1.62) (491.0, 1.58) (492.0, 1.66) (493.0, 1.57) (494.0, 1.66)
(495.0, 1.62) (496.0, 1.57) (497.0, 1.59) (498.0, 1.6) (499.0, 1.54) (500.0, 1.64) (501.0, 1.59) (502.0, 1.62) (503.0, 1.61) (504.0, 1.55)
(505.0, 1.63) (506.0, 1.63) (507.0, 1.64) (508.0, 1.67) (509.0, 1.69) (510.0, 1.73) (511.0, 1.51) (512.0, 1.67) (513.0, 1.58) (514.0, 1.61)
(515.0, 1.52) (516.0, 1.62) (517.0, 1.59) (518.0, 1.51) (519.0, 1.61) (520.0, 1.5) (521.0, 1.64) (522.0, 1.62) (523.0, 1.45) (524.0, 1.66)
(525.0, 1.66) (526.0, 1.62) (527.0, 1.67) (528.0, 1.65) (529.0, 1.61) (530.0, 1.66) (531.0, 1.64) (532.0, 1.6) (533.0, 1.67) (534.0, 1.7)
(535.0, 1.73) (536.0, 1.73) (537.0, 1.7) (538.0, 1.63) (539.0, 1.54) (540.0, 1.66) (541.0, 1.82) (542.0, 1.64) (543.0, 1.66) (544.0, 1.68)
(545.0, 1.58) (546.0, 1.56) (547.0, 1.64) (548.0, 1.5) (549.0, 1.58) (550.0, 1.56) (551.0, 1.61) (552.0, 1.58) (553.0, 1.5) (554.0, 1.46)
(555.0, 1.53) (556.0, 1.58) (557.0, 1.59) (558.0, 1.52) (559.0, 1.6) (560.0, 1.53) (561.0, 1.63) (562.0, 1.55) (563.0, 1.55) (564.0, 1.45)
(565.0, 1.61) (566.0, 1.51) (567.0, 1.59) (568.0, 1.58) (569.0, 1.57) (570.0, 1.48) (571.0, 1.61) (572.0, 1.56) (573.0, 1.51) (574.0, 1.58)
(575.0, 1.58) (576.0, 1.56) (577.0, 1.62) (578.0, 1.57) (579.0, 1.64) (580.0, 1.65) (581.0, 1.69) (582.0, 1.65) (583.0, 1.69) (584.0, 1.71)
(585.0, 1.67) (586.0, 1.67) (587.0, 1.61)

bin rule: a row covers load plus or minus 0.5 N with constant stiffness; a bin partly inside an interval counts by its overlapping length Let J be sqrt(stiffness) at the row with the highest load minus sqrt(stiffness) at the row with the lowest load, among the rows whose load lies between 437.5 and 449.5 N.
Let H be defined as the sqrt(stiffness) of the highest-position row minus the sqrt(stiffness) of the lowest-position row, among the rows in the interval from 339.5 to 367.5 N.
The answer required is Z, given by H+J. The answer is 0.017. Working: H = -0.05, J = 0.07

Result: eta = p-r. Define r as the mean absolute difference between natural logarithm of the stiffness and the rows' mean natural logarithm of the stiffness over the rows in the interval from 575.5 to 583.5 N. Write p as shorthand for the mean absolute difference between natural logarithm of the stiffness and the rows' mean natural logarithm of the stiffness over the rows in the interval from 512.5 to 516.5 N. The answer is -0.0027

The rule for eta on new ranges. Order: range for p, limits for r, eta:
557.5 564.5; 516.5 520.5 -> -0.0043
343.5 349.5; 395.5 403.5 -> 0.0093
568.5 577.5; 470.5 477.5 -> -0.0098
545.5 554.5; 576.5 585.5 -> 0.0102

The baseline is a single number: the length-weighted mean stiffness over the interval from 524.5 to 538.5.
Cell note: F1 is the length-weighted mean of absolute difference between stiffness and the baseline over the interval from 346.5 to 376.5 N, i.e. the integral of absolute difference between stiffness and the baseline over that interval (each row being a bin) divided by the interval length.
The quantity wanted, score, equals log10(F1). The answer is -0.85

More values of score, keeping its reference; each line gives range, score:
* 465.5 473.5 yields -0.85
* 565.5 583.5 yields -1.11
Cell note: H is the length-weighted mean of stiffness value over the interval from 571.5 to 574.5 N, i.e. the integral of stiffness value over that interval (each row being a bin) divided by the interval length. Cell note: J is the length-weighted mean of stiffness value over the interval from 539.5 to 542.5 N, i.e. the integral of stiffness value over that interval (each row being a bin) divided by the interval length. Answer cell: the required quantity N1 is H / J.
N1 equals 0.91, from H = 1.55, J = 1.71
